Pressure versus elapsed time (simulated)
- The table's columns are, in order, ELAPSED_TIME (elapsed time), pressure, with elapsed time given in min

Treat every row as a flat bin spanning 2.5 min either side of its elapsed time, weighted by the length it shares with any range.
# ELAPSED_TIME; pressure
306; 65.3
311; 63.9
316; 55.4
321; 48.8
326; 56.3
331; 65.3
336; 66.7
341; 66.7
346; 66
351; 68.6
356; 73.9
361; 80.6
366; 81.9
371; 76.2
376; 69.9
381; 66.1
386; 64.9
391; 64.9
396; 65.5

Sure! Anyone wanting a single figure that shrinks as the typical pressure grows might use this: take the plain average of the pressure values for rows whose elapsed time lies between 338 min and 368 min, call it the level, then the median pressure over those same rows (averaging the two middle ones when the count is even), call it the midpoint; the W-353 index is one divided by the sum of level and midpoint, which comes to 0.0069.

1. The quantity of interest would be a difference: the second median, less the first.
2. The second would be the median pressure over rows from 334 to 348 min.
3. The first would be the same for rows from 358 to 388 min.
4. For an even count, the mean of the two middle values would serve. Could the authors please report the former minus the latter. -6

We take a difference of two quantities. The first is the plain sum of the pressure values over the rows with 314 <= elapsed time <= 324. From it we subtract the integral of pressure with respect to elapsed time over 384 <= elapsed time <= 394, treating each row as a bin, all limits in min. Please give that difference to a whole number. -545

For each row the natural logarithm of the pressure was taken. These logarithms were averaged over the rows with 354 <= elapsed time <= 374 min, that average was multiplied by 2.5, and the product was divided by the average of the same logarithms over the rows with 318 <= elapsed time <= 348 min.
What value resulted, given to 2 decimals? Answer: 2.65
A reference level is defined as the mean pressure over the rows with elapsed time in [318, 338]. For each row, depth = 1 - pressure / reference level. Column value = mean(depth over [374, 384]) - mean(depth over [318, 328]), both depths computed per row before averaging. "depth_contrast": -0.26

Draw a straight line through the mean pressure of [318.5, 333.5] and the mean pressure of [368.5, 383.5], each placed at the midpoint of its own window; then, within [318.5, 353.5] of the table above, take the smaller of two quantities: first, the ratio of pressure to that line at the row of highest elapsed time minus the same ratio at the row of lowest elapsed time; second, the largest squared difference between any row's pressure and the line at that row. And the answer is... 0.20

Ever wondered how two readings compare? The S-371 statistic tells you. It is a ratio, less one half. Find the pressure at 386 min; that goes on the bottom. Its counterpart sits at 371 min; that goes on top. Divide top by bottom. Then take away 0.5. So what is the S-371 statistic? 0.67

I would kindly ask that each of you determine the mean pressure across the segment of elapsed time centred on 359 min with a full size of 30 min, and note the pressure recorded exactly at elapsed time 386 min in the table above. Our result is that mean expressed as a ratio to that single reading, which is 1.1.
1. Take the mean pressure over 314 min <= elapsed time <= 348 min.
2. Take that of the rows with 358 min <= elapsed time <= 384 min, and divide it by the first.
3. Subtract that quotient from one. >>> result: -0.23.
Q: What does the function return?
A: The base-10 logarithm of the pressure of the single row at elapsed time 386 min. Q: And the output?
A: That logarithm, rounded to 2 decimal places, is 1.81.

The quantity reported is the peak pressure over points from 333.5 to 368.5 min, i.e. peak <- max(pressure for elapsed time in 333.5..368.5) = 81.9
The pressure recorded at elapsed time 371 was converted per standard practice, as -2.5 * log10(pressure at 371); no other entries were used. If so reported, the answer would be -4.7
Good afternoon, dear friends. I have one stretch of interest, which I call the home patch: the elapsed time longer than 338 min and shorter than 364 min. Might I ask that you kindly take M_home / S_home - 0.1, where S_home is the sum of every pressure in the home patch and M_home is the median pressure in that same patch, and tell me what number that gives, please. 0.0928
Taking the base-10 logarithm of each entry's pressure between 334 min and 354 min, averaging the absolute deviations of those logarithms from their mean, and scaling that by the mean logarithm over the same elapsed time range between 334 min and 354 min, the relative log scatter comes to 0.0028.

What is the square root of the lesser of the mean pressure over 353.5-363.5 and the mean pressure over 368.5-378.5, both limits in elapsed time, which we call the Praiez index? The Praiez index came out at 8.5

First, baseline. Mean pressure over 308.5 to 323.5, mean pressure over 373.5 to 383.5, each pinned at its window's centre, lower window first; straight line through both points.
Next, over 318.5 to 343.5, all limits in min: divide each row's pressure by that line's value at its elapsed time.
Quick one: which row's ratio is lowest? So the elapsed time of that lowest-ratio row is 321 min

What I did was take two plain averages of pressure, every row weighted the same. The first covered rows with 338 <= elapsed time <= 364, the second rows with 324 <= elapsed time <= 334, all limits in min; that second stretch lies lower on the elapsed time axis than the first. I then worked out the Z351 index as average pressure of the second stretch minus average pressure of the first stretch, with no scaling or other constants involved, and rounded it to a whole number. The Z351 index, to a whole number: -10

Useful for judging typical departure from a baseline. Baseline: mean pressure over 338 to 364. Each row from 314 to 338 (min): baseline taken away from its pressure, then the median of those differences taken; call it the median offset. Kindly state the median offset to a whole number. -15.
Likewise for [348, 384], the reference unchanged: 3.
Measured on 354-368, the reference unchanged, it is 9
